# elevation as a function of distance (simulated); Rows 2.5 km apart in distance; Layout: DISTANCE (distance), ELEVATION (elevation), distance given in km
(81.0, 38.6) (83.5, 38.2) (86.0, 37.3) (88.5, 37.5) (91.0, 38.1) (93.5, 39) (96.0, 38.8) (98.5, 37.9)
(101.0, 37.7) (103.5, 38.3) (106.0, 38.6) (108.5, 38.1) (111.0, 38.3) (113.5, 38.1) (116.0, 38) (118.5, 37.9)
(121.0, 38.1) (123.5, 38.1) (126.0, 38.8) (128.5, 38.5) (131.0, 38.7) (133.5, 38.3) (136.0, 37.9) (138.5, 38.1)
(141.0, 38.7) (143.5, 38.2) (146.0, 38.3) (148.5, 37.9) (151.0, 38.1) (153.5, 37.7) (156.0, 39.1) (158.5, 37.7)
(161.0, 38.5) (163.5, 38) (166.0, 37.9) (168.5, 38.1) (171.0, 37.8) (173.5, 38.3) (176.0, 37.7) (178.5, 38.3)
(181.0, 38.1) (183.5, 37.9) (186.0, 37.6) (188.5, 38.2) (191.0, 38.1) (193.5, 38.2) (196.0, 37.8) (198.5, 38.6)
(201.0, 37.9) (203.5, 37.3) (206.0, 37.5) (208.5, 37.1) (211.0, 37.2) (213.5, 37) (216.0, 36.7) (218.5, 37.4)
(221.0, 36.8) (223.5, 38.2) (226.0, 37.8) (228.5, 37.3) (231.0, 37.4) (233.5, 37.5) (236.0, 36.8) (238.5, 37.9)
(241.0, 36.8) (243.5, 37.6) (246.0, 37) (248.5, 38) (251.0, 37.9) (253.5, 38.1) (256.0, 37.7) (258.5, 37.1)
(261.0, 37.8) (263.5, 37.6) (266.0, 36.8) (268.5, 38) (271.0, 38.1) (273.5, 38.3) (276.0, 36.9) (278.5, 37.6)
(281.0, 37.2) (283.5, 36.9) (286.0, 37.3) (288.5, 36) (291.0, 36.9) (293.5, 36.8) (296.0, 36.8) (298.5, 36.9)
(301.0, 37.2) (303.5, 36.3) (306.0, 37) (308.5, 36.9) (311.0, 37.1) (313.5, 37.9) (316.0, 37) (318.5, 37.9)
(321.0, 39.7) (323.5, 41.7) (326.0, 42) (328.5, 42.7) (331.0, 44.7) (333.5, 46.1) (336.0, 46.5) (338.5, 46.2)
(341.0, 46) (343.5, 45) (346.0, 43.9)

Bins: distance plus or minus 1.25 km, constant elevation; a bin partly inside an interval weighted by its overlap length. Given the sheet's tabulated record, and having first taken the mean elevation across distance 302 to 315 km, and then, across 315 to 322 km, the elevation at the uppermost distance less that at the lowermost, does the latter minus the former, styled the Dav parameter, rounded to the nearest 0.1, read -34.3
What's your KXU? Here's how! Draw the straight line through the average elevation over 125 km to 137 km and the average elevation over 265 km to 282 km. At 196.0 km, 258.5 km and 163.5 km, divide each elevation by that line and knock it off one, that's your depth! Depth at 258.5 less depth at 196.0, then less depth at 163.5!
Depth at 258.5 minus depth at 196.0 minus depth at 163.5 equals 0.002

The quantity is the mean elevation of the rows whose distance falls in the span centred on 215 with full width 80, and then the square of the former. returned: 1415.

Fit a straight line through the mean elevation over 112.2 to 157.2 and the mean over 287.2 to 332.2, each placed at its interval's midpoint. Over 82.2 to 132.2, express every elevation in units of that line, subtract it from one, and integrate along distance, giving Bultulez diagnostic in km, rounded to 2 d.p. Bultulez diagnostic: 0.03 km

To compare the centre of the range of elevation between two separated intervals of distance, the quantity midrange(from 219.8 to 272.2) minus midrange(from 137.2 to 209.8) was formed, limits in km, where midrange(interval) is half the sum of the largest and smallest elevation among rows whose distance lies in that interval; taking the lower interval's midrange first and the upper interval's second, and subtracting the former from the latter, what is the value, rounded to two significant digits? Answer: -0.60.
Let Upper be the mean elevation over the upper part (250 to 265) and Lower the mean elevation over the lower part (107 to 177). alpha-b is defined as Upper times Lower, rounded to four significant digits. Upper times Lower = 1439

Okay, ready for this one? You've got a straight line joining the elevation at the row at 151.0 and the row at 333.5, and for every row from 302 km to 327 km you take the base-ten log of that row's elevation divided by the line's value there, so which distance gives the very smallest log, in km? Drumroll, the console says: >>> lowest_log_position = 303.5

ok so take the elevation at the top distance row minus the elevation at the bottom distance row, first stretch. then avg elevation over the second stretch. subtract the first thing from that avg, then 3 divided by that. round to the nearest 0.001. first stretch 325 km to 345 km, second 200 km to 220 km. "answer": 0.088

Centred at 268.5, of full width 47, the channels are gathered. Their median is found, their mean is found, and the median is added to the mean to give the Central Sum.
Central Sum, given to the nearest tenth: 75.0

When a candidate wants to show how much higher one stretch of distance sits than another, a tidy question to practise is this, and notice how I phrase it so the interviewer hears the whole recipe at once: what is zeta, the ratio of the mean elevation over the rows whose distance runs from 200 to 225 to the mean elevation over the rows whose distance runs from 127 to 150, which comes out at 0.97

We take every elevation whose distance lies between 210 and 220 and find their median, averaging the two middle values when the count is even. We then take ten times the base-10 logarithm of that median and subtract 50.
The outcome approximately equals -34.3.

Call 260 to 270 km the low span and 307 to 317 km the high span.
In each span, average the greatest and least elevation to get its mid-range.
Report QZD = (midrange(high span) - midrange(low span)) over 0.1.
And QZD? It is 0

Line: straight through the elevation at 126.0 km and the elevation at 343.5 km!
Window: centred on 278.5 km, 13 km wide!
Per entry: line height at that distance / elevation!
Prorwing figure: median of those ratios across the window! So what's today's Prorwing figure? 1.162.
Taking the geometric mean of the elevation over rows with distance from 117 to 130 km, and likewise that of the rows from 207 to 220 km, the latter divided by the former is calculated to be 0.97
